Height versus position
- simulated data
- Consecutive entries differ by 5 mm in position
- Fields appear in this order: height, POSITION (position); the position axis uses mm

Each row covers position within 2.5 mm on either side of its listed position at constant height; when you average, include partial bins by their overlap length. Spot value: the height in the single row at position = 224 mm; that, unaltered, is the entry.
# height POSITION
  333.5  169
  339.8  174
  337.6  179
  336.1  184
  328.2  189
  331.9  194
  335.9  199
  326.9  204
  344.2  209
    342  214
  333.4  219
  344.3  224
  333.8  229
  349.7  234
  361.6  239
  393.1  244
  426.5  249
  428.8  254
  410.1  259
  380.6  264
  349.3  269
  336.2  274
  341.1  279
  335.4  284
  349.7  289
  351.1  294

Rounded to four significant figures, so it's 344.3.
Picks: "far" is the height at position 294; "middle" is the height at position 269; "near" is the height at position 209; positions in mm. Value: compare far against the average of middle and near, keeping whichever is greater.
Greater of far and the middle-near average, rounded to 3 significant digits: 351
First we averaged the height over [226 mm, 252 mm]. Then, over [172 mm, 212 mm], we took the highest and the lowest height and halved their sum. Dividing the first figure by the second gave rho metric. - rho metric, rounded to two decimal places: 1.11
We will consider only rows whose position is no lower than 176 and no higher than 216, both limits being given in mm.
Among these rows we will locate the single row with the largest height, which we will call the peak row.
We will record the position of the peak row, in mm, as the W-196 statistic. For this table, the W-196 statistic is 209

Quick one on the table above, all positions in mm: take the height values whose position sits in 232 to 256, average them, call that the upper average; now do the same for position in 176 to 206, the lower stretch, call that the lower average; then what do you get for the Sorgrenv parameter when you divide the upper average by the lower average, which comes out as 1.18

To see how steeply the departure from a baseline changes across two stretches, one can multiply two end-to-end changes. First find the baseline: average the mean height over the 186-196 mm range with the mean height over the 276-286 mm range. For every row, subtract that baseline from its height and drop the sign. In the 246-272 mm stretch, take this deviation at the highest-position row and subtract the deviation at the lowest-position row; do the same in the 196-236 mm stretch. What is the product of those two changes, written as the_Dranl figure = -1065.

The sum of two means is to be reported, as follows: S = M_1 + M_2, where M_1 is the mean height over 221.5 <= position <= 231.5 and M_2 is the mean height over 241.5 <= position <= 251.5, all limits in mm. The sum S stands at 749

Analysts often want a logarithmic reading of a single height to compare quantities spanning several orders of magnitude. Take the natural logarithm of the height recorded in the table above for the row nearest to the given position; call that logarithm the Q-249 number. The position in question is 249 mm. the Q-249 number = 6.06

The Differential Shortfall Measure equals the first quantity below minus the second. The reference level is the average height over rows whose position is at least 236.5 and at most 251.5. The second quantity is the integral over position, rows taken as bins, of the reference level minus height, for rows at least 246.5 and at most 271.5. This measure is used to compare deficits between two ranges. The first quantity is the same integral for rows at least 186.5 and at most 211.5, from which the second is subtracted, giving 1641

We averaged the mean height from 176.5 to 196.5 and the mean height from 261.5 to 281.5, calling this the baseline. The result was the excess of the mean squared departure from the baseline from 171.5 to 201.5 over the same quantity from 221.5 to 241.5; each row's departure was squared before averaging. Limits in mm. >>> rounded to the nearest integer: -49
